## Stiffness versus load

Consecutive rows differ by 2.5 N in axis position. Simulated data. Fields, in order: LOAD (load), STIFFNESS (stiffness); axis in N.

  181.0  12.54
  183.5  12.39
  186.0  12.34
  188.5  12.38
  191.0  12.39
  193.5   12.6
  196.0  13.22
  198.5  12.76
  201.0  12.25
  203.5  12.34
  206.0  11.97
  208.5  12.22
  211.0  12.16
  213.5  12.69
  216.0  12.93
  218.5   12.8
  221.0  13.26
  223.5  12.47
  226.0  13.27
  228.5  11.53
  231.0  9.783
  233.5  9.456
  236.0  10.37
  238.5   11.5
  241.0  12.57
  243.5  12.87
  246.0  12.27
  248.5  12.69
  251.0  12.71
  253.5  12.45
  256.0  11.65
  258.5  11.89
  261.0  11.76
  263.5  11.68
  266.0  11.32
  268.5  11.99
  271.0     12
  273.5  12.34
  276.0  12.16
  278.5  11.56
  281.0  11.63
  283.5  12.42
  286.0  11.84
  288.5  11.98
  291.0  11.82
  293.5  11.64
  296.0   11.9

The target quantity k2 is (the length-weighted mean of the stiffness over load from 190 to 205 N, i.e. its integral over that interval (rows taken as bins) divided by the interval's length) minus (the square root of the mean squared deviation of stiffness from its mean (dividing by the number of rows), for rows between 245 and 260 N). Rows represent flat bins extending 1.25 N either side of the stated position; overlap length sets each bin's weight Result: 12.2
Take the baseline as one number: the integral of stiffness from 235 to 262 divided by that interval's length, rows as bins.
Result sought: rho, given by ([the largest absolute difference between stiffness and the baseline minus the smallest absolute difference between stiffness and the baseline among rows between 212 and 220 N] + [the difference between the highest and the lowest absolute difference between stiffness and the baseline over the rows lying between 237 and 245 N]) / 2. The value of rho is 0.27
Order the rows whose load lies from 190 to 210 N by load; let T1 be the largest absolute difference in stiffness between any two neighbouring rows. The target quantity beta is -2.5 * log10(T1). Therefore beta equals 0.5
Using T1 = 0.62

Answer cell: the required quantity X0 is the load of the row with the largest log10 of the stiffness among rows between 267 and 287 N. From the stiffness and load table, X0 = 283.5 N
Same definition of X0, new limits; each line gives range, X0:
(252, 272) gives 253.5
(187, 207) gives 196.0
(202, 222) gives 221.0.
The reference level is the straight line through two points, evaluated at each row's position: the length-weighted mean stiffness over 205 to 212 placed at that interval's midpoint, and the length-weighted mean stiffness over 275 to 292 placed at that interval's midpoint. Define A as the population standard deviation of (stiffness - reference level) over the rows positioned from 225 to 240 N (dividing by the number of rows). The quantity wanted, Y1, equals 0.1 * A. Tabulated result 0.128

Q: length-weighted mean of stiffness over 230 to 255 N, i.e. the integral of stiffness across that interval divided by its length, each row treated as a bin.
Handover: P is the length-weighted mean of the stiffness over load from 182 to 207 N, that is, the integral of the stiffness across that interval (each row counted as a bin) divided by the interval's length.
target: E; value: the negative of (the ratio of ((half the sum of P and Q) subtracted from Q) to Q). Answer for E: 0.03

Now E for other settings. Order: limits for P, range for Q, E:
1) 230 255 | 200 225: -0.03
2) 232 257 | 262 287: 0.00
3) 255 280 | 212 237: 0.00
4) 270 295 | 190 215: -0.02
